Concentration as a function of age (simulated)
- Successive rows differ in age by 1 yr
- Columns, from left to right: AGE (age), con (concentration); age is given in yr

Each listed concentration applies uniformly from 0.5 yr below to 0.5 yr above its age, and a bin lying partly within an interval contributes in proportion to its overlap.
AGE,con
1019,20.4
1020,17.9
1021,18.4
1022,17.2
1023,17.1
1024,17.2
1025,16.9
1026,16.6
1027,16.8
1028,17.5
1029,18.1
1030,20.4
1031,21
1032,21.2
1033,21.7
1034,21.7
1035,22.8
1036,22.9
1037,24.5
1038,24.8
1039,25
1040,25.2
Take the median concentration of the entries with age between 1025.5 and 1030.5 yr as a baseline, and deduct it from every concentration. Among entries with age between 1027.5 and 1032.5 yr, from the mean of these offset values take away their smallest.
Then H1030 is 2.1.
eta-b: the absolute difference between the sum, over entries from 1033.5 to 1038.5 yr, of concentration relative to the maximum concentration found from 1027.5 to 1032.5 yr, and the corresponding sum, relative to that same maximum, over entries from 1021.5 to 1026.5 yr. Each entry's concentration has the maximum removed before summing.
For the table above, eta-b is 32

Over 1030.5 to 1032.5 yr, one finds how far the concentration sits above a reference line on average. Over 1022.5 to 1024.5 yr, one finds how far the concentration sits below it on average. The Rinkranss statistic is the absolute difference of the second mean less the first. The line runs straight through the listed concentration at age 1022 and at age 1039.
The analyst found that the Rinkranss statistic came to 1.2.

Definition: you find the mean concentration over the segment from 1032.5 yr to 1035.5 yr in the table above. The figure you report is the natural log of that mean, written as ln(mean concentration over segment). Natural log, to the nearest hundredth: 3.09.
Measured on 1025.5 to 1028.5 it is 2.83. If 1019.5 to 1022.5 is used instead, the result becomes 2.88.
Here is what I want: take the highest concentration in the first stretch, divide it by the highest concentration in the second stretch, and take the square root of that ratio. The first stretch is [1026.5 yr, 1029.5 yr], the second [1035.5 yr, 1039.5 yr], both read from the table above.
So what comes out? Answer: 0.851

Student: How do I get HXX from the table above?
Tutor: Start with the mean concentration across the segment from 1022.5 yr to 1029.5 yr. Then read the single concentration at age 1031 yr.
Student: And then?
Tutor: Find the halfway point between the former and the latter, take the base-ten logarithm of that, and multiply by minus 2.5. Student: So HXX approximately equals -3.20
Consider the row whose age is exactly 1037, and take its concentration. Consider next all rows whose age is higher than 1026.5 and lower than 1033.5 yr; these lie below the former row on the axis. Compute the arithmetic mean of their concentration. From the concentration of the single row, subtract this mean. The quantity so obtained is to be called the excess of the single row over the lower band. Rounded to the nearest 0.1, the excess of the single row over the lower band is 5.0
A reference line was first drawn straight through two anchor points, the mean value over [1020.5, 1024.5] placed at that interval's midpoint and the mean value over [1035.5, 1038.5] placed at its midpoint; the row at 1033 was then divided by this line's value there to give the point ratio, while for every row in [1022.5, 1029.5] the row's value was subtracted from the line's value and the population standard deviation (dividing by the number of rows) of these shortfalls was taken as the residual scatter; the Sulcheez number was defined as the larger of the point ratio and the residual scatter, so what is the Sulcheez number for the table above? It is 0.98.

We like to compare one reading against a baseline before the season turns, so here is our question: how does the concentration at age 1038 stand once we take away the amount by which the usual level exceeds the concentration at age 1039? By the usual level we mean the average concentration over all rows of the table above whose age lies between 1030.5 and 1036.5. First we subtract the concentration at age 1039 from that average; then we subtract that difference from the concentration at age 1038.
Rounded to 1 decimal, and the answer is 27.9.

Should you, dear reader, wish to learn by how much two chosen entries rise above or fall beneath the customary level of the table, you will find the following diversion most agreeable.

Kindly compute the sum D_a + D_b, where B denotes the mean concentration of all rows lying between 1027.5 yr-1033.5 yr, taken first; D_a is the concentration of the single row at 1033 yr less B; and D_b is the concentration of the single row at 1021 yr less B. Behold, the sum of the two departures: 0.1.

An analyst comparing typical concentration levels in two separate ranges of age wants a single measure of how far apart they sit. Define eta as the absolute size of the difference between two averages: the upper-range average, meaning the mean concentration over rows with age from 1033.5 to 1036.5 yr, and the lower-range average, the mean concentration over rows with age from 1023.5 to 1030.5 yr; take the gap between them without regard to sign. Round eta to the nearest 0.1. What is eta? 4.8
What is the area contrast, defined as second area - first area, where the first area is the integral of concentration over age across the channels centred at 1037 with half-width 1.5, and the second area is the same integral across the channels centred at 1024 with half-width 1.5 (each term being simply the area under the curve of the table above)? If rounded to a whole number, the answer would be -21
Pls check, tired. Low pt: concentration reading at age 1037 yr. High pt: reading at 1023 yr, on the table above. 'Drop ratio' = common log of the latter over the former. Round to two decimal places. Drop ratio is -0.16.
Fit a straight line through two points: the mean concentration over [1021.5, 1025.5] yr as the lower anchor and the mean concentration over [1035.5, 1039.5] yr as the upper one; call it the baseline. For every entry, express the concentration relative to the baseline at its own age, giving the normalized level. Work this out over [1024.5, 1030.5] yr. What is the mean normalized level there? 0.92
